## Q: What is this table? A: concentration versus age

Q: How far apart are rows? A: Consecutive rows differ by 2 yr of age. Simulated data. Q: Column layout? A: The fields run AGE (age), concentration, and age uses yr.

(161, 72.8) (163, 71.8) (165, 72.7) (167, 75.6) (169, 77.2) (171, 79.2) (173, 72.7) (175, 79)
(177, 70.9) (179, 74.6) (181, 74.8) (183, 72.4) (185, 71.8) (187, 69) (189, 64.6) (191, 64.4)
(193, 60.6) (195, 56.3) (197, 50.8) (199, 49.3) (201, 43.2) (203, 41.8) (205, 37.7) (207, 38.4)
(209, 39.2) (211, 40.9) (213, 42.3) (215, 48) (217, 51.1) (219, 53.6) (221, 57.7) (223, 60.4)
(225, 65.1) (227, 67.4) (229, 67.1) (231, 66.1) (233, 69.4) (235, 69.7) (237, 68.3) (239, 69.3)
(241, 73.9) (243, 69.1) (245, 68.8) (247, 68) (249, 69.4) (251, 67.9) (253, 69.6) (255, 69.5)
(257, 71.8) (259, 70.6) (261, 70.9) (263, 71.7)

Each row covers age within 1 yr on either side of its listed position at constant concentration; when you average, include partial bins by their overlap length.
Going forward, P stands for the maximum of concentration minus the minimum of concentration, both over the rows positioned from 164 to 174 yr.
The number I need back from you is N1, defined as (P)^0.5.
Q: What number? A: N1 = 2.5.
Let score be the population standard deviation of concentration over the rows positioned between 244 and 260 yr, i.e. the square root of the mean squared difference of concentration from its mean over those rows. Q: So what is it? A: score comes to 1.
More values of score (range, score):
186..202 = 8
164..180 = 3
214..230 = 7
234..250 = 2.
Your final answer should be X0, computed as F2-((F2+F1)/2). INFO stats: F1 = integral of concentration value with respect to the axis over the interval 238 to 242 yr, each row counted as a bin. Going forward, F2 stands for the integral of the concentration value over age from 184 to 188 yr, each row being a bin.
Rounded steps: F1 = 286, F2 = 282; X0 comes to -2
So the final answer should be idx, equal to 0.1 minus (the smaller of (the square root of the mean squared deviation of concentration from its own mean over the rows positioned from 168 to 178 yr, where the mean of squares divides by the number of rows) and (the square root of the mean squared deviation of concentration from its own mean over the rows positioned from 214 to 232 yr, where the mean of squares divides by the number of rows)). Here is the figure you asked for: -3.3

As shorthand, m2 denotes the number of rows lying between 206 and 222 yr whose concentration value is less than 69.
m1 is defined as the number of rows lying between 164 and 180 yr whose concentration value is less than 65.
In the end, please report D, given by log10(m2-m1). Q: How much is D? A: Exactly 0.9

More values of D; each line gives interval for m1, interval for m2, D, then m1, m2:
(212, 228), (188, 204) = 0.3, 6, 8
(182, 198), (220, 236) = 0.0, 5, 6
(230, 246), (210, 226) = 0.9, 0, 8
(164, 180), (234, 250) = 0.5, 0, 3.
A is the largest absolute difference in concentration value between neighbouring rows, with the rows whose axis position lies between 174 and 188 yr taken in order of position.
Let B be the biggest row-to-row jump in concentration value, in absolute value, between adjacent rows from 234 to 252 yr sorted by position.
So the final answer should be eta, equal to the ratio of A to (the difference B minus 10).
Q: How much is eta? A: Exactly -1.6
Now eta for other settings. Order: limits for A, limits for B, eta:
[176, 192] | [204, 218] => -1.0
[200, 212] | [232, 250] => -0.8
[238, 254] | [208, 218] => -1.1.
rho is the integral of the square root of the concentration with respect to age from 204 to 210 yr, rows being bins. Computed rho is 37.2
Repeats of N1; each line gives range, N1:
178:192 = 3.2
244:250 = 1.2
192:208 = 4.8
